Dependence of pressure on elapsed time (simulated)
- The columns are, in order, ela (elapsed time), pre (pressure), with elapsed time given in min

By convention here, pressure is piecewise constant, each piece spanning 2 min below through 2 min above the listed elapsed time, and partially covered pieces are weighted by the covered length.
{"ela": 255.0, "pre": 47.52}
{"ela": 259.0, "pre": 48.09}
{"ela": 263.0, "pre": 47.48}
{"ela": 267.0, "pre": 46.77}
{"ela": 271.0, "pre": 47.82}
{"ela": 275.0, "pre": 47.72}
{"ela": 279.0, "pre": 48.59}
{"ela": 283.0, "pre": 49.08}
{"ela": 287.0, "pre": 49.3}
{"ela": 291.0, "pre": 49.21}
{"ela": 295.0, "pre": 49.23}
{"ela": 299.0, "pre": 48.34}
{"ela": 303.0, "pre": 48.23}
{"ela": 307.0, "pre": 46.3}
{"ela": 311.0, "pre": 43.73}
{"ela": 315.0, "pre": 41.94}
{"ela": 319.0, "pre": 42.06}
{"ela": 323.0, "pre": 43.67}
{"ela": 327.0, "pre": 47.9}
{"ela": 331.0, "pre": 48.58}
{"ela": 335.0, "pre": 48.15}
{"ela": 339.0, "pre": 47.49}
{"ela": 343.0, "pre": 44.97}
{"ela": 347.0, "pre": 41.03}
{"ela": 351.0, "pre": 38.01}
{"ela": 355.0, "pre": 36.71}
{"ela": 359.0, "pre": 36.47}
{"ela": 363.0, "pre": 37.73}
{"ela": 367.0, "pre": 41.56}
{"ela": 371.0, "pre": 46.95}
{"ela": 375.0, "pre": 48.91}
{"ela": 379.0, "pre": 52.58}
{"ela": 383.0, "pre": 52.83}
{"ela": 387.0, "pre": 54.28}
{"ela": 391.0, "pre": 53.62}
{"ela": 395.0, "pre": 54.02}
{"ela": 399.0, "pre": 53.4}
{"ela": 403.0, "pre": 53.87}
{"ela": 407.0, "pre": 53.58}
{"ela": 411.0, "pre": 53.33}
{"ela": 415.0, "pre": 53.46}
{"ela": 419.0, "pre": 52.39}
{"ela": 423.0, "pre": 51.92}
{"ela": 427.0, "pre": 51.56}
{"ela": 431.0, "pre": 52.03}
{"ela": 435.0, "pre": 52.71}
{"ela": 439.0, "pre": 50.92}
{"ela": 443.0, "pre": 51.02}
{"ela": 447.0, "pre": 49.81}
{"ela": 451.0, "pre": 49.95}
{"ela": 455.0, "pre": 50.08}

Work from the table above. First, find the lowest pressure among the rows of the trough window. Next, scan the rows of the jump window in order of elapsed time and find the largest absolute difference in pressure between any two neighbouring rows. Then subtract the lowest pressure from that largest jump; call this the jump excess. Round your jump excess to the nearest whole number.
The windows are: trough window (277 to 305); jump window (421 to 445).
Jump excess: -46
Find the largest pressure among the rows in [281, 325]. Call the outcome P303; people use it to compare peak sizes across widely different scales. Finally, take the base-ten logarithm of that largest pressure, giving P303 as 1.69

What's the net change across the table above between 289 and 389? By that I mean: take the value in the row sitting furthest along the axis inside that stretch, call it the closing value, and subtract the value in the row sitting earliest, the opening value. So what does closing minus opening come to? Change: 5.1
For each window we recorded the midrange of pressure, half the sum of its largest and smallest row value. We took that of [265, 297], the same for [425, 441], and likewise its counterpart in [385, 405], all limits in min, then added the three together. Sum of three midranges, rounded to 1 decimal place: 153.7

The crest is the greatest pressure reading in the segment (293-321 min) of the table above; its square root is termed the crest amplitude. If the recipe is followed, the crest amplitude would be 7.02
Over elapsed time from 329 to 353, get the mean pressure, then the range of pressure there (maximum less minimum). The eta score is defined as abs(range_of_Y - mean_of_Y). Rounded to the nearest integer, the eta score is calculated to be 34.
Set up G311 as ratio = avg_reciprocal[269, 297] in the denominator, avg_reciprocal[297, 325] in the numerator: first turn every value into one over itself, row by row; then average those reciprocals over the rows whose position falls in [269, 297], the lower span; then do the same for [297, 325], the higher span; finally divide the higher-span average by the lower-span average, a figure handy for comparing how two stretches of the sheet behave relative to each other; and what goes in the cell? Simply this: 1.09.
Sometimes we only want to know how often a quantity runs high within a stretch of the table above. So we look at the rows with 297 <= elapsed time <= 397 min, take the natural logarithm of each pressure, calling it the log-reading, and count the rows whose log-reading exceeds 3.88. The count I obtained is 7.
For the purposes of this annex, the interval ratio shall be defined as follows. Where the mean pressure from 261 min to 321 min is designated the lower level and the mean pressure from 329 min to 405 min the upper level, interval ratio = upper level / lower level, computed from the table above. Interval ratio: 1.0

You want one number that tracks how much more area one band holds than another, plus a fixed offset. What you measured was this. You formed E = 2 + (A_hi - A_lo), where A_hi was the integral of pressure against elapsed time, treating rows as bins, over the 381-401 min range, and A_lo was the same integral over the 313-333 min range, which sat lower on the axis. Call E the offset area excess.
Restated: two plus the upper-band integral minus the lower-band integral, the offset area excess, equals 178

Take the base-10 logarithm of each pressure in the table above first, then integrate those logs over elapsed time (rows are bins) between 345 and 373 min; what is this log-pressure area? 44.7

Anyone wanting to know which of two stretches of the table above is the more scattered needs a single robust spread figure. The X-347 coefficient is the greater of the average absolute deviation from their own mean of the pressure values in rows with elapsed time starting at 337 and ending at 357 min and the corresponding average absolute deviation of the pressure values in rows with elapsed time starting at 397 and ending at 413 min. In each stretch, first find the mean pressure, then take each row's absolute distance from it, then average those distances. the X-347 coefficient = 3.7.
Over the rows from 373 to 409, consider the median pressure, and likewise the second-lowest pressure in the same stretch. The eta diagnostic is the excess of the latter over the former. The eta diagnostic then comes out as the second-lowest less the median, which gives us -1.0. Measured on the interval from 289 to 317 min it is -4.5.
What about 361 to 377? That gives -2.7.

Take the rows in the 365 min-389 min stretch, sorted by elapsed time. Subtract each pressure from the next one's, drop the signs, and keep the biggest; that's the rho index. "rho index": 5.4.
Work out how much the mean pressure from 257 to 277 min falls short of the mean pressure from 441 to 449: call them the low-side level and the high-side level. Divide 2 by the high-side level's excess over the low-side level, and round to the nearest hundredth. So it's 0.70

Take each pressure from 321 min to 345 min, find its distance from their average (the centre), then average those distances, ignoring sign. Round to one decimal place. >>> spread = 1.6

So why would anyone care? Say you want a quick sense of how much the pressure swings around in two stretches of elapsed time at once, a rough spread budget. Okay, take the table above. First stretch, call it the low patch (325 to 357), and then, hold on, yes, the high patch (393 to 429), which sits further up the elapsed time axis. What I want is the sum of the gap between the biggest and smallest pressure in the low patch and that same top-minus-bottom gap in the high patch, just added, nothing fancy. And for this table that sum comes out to 14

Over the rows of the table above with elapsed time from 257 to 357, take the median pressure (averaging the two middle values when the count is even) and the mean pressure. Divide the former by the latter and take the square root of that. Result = 1.02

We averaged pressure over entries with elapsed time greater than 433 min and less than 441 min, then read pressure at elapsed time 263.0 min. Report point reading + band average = 99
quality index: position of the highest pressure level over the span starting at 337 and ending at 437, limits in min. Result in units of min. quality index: 387.0 min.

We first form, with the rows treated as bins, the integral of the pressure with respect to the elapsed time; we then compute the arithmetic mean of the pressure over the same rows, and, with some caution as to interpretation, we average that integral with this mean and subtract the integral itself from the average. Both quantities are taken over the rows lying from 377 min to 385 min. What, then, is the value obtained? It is -184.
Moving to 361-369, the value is -139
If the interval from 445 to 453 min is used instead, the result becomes -175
